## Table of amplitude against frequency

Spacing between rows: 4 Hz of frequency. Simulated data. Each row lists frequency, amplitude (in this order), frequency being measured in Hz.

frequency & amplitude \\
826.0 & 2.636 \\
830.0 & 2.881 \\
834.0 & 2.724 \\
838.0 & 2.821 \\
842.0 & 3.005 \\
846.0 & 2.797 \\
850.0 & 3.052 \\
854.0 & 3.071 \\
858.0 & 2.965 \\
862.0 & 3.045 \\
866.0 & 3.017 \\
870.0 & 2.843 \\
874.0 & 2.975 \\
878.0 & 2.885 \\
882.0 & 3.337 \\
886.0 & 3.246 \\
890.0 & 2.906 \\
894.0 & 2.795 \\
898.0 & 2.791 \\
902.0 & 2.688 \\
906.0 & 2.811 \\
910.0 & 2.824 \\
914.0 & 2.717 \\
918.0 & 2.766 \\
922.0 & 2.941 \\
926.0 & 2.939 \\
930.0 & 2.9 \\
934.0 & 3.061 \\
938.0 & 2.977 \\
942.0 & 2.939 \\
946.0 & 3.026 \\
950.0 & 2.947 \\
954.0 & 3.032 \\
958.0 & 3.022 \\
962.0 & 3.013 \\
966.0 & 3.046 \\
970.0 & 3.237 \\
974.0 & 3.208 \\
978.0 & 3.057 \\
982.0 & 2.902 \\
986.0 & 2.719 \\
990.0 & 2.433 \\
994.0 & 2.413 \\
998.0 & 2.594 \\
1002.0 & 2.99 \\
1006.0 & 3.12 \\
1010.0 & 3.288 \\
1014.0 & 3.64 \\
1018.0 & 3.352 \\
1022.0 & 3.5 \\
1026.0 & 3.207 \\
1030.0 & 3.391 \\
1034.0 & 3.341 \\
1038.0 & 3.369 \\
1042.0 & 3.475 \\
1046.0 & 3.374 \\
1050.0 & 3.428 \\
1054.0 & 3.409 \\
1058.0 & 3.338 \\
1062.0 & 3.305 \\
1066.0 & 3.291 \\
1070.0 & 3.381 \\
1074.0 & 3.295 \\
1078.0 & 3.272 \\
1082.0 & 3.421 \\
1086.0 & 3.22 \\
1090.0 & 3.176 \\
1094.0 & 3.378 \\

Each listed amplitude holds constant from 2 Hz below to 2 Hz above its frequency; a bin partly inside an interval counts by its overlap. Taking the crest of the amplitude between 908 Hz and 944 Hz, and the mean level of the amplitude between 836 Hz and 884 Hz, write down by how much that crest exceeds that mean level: 0.08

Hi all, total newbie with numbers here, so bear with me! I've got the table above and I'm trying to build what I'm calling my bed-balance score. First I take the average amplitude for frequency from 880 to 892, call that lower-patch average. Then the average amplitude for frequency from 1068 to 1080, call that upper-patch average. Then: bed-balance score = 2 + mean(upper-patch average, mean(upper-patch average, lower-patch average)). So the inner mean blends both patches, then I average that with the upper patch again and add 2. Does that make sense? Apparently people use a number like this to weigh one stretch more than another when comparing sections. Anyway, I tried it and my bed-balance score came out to 5.28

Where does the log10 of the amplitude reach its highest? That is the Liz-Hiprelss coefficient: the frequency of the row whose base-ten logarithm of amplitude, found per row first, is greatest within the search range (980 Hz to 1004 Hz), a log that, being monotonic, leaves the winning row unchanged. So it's 1002.0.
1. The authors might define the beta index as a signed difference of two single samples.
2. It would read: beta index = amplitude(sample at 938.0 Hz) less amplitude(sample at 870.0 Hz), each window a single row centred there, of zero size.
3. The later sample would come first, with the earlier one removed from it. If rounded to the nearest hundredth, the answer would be 0.13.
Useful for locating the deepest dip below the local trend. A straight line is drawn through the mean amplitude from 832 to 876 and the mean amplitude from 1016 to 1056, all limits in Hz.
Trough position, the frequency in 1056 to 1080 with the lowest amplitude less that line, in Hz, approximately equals 1078.0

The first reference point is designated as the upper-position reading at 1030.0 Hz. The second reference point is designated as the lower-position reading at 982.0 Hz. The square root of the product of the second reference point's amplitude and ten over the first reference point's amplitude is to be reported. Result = 2.93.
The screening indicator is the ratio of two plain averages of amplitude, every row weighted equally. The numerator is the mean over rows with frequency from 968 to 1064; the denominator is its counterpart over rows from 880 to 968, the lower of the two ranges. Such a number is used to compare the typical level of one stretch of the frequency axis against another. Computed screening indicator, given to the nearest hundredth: 1.08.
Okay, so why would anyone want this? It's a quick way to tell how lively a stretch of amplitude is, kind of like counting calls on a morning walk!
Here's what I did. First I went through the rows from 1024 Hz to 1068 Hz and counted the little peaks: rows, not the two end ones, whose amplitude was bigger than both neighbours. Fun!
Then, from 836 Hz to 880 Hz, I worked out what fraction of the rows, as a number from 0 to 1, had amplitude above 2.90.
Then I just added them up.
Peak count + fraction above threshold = 3.6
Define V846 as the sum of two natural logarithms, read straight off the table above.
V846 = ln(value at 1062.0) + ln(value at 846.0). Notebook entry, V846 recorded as 2.22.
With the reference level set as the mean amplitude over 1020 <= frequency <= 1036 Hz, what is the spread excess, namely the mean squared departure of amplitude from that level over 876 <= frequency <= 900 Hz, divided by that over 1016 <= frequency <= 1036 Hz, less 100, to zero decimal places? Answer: -80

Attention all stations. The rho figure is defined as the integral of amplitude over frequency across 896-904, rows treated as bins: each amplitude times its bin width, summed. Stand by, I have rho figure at 22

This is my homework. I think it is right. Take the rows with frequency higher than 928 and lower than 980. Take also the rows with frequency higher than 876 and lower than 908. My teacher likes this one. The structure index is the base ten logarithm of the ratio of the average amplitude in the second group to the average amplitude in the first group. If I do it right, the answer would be -0.015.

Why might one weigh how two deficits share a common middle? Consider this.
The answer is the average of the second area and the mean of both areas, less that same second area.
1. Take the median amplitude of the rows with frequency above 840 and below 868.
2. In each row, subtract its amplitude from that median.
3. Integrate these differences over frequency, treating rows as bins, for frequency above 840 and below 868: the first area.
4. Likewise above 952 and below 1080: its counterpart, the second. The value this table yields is 5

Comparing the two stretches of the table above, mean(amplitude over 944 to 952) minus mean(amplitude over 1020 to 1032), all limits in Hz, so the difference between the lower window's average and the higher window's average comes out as -0.38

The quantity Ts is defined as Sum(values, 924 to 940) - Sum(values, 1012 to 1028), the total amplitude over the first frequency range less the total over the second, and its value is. -1.8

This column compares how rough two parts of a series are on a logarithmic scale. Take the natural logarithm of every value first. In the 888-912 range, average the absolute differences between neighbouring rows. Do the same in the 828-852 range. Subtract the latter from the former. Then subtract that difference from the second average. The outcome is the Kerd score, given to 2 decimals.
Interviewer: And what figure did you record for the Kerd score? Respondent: 0.10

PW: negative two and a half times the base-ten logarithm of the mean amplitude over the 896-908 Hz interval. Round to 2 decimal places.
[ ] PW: -1.10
